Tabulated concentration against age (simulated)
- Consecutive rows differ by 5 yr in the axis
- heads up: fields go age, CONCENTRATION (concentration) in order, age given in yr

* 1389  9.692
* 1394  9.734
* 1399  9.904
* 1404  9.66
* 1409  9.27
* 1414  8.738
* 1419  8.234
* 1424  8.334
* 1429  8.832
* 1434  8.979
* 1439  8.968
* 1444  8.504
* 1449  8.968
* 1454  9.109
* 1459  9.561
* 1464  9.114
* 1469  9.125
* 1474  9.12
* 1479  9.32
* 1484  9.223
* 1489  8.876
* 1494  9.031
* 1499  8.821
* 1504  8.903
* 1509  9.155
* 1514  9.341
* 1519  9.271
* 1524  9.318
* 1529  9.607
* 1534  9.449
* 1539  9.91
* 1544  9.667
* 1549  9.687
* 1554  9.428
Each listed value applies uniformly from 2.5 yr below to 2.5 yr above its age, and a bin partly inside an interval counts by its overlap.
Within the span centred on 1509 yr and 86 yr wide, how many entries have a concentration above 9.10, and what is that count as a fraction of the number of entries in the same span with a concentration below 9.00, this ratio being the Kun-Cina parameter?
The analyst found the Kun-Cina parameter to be 4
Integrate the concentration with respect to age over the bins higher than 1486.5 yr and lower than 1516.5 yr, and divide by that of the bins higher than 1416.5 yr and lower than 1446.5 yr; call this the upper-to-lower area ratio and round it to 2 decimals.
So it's 1.04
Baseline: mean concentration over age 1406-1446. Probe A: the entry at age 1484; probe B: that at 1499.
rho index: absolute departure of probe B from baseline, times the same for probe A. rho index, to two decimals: 0.04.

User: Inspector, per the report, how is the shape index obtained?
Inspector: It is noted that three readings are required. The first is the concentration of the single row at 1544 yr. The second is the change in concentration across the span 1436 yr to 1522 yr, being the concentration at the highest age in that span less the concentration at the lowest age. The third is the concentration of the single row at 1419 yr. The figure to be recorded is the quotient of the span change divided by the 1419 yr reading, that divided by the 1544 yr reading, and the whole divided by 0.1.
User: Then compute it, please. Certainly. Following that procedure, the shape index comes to 0.038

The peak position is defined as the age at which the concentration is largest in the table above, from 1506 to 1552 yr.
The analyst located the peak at 1539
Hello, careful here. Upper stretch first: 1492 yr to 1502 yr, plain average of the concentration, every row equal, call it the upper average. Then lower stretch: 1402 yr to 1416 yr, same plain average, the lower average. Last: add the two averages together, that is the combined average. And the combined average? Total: 18.1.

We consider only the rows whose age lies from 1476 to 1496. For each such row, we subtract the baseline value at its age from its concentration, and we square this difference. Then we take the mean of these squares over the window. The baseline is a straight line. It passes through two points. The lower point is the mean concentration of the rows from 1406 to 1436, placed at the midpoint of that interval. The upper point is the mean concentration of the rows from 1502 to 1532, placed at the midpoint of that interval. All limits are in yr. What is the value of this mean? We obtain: 0.039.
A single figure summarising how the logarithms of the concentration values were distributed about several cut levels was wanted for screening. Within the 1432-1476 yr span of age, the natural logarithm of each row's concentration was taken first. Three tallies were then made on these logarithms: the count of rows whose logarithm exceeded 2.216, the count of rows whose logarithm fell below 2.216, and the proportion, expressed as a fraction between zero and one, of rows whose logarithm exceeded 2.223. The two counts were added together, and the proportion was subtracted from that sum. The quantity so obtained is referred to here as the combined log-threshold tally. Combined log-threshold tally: 8.9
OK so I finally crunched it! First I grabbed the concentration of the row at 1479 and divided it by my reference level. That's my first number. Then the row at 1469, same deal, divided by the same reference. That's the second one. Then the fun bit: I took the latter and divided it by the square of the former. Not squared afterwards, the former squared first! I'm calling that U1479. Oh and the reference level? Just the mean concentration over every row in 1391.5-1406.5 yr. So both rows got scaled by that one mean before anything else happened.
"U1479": 1.03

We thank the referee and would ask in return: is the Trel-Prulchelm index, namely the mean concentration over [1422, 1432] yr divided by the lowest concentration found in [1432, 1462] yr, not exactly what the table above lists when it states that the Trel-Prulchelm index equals 1.01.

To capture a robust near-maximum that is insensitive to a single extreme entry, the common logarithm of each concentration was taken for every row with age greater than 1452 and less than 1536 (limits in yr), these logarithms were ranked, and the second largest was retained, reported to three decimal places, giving 0.981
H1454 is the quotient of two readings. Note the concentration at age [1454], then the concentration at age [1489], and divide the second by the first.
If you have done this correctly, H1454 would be 0.97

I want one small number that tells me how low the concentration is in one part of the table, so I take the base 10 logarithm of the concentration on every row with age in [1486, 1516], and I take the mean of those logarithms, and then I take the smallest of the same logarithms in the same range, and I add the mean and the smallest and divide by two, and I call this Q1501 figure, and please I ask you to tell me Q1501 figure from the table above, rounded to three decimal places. 0.950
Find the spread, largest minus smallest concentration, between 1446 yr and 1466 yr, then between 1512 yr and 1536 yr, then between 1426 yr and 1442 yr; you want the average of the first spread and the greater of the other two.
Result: 0.46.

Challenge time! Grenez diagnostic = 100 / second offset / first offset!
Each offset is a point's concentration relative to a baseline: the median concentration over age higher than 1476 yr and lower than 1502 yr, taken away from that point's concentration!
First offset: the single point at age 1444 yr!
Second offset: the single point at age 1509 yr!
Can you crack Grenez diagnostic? -1530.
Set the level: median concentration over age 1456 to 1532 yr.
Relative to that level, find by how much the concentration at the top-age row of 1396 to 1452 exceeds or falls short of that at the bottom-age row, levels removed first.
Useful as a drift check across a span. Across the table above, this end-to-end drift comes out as -0.9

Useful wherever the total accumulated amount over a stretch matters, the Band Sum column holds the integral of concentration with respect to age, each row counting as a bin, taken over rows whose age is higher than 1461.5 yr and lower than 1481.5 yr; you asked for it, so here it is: 183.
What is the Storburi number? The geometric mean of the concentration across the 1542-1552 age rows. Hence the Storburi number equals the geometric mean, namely 9.68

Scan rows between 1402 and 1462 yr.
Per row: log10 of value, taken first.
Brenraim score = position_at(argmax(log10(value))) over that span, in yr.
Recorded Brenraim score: 1404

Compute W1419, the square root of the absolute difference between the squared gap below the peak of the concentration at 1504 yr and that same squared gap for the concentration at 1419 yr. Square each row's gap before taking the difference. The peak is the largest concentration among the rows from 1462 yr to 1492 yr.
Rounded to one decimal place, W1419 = 1.0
